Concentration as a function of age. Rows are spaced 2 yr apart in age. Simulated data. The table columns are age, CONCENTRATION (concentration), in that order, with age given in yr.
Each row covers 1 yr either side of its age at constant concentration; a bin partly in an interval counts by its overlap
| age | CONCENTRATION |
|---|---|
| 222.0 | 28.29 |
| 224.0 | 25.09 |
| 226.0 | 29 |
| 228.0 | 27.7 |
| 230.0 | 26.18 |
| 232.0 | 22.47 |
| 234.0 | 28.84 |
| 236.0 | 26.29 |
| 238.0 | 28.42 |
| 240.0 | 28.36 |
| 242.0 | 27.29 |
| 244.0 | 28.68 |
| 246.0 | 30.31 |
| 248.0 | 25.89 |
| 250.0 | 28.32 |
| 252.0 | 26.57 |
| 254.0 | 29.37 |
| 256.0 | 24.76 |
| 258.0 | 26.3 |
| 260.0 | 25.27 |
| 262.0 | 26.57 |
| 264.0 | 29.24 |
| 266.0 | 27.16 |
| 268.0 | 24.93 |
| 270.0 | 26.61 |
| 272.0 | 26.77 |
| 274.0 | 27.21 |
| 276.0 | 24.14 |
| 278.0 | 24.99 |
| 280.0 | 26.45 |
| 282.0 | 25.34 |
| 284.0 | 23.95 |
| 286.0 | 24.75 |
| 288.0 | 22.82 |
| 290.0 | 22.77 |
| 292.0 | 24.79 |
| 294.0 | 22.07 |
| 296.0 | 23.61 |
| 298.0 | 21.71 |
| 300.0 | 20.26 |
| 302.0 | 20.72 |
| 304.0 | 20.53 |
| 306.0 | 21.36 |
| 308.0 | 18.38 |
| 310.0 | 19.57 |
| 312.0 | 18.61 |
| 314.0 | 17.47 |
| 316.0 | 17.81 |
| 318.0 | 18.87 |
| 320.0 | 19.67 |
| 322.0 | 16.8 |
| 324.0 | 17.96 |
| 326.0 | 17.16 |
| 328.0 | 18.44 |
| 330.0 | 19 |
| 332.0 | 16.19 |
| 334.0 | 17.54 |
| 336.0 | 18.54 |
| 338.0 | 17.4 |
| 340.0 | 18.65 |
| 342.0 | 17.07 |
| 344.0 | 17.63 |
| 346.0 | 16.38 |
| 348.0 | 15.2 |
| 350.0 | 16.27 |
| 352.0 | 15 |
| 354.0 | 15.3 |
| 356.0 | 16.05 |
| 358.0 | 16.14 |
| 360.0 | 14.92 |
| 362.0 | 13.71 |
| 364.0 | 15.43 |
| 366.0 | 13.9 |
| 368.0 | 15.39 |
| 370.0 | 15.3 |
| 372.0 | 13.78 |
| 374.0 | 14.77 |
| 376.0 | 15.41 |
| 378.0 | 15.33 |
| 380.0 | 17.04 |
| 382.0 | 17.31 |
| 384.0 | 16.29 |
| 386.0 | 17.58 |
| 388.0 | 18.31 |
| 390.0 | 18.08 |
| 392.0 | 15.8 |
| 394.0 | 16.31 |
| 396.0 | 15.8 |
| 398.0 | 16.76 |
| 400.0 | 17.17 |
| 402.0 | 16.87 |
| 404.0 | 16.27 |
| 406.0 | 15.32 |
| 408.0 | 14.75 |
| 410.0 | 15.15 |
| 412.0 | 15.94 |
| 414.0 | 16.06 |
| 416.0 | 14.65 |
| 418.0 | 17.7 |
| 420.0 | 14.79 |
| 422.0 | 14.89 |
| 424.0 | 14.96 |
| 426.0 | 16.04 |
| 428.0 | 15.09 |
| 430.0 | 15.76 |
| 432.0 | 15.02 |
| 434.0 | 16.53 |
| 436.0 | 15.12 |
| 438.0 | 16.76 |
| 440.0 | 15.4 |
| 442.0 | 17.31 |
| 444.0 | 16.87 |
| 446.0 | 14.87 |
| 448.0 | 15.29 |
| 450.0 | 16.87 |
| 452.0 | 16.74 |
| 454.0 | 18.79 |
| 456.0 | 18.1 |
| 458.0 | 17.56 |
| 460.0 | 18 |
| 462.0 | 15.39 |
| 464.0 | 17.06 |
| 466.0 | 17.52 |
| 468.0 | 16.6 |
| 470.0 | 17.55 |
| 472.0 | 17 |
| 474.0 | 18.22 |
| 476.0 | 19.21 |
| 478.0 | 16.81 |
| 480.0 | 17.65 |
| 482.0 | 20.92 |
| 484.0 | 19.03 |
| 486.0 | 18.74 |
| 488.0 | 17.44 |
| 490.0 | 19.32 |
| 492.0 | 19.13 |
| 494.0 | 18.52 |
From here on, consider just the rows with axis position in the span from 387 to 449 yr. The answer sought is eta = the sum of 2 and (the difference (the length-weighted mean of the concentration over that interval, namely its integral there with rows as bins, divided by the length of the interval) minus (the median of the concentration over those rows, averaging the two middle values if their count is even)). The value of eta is 2.19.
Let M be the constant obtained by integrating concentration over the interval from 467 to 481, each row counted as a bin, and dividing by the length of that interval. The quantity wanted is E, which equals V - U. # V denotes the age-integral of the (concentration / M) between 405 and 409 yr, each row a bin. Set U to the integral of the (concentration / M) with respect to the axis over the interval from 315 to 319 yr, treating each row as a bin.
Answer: -0.8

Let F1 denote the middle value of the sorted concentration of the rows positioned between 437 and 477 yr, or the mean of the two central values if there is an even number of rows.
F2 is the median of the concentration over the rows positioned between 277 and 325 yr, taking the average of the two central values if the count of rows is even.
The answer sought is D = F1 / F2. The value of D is 0.81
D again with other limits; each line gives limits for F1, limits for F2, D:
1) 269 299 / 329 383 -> 1.54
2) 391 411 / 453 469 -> 0.91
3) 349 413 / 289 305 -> 0.72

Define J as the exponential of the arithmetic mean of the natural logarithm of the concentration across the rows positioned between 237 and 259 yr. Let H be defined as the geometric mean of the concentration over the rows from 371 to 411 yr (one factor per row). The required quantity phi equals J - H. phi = 11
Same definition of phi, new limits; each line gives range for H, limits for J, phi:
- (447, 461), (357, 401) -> -1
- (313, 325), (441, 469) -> -1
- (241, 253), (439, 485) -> -11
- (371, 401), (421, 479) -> 0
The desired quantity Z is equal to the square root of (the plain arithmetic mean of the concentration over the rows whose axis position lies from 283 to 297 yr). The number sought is 4.85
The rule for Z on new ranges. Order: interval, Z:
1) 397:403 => 4.12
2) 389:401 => 4.08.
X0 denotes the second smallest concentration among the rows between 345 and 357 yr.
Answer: 15.2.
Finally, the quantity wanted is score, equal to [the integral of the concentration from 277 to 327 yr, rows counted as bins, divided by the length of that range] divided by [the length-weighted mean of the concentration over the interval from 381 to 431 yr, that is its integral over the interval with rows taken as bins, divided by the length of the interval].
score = 1.31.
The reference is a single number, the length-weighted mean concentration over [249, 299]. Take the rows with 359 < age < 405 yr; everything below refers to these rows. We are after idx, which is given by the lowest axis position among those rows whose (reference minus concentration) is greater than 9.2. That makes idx 360.0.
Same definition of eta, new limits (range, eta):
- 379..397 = 1.91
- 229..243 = 1.55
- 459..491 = 2.30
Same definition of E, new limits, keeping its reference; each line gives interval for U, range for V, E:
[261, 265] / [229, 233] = -0.8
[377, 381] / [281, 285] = 1.9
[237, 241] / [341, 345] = -2.5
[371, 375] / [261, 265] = 3.1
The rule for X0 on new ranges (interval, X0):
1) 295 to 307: 20.53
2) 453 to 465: 17.06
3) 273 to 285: 24.14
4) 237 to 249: 27.29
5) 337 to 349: 16.38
